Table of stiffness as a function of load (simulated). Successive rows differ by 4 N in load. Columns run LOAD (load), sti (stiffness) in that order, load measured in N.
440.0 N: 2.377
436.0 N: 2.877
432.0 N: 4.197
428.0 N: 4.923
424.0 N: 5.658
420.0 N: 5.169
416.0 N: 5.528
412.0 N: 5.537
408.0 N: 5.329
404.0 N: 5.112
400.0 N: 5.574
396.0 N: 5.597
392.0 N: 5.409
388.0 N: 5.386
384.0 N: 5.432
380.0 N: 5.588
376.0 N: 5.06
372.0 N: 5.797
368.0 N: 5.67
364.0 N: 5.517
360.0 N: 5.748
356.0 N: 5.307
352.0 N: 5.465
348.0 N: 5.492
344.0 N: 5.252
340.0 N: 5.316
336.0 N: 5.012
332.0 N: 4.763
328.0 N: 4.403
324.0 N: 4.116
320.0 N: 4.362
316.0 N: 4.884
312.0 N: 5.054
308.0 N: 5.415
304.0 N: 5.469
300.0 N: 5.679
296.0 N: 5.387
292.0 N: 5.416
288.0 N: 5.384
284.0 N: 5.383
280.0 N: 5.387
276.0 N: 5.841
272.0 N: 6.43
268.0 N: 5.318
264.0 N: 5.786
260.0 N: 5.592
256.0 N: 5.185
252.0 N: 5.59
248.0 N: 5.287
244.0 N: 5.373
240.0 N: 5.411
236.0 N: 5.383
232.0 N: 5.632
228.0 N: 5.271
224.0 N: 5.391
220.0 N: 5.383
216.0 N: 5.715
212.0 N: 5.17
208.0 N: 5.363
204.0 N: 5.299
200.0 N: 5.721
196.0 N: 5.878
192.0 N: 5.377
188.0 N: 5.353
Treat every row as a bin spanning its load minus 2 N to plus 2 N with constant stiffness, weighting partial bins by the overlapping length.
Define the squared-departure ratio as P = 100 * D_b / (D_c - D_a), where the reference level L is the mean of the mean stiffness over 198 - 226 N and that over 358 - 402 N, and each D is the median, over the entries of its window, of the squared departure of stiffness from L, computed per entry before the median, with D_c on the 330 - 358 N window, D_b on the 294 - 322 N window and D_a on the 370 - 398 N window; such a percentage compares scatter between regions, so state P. 218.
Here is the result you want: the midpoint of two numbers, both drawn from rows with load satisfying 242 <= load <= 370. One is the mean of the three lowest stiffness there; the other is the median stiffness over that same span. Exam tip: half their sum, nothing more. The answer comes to 4.8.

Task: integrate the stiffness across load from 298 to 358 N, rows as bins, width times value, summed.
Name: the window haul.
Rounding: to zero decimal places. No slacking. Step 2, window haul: 304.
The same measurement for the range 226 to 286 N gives 331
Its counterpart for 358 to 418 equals 329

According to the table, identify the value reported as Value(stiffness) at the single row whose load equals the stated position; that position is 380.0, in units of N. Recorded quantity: 5.588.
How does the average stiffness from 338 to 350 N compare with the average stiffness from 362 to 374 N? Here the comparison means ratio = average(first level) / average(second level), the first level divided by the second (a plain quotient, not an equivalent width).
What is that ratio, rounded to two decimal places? 0.95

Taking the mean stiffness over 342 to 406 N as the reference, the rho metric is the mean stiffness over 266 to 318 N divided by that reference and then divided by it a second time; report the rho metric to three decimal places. 0.183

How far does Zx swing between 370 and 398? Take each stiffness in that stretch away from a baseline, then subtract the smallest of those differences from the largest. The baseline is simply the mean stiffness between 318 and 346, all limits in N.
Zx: 0.7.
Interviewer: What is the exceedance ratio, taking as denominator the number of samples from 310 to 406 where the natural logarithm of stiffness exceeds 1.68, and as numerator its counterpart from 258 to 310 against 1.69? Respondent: 0.5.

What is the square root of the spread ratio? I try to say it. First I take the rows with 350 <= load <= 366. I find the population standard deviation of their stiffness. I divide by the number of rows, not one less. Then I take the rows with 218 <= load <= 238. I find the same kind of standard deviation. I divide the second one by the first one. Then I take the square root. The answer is 0.87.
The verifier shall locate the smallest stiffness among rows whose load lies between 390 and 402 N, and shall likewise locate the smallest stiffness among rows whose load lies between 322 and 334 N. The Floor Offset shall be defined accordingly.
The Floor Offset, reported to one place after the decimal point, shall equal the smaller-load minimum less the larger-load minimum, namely -1.3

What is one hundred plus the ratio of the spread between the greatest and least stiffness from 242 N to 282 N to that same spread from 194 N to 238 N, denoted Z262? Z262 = 102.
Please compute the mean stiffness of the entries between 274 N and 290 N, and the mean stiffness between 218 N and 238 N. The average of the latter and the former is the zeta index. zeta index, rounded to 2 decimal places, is 5.46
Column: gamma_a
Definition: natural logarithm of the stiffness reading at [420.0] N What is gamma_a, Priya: 1.64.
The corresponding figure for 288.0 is 1.68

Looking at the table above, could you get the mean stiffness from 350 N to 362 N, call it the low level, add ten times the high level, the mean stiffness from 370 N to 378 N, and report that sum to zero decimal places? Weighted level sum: 60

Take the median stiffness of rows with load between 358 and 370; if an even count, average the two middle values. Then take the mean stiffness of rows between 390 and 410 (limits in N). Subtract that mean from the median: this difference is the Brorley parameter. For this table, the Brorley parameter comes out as 0.3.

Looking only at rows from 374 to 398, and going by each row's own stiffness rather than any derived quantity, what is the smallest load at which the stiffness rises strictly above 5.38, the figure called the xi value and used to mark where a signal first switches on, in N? 380.0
